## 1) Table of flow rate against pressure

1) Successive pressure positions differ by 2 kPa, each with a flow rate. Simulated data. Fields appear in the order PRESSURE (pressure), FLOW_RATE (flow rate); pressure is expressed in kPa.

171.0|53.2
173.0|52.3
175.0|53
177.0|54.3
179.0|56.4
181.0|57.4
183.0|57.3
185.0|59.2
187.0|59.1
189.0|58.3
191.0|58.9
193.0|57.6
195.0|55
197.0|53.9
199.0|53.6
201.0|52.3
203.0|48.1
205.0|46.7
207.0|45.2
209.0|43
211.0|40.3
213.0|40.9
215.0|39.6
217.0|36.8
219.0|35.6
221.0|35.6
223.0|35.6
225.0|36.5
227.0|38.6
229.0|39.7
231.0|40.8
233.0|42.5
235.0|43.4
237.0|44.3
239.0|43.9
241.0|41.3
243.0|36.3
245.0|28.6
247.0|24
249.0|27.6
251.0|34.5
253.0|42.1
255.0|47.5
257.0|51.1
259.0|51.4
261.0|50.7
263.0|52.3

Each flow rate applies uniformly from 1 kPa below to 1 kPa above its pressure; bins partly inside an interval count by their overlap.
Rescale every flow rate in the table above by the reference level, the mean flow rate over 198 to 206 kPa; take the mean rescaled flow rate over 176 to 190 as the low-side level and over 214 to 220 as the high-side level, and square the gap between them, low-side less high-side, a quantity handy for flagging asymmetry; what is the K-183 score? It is 0.160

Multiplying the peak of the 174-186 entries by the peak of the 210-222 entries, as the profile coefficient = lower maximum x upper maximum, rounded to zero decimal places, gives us 2421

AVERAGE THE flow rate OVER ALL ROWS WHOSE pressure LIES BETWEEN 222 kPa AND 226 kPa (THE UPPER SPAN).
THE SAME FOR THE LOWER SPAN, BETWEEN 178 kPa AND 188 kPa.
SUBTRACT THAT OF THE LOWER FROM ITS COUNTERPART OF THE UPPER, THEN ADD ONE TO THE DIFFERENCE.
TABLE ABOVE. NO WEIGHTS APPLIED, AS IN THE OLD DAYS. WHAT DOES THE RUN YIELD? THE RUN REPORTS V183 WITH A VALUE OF -21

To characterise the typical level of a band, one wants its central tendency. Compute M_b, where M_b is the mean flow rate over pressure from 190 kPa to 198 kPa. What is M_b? 56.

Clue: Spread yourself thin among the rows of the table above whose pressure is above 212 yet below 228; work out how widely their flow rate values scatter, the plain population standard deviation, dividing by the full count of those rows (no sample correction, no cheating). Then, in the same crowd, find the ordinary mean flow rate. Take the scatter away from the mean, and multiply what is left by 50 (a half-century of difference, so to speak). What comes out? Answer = 1774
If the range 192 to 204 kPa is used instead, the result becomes 2527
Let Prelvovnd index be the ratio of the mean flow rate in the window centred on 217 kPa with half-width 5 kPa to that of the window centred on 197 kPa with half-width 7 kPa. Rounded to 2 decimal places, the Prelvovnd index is 0.70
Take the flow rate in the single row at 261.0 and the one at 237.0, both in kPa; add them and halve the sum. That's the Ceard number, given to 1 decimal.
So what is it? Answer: 47.5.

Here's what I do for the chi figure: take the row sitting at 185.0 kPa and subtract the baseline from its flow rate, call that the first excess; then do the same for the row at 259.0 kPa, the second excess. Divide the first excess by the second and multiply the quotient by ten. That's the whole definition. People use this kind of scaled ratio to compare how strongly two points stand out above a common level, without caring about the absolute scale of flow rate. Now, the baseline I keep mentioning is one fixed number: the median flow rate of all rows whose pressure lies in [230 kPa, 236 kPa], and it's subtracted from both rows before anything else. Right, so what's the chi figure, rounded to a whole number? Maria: 19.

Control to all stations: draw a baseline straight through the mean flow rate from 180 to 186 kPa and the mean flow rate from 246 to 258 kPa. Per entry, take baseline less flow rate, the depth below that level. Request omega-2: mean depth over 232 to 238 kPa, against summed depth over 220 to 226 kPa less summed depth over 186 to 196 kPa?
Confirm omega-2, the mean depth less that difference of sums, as -43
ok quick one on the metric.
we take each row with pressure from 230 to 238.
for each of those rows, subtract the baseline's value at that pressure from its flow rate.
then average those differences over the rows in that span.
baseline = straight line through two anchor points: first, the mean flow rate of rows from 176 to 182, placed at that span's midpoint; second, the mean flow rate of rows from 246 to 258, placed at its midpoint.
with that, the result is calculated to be 0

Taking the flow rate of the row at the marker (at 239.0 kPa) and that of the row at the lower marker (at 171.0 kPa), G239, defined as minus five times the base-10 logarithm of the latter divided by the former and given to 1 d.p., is -0.4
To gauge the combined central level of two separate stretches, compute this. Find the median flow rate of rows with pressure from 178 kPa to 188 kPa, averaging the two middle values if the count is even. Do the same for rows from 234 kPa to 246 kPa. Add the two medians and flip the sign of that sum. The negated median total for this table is -100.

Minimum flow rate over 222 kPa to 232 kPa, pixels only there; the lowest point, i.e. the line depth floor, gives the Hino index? 35.6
